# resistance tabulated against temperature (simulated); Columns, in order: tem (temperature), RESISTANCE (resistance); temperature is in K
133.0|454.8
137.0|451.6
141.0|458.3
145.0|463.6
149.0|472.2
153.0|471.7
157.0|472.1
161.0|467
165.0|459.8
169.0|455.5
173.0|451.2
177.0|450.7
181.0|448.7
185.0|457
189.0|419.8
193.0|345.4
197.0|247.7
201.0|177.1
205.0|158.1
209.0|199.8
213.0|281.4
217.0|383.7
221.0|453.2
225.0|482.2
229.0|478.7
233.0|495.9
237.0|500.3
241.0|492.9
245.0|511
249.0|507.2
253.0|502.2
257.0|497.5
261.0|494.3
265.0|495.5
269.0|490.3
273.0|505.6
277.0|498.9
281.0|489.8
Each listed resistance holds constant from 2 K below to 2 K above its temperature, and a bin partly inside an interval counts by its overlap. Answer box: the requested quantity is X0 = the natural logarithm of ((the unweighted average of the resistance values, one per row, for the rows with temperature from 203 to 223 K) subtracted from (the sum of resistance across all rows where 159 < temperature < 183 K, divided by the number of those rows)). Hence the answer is 5.1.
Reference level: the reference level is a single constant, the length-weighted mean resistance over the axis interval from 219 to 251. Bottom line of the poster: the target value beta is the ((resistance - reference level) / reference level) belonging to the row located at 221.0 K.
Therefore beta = -0.08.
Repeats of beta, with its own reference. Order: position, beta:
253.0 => 0.02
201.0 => -0.64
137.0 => -0.08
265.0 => 0.01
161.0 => -0.05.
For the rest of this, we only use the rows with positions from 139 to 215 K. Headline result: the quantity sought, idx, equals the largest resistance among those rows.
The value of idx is 472.2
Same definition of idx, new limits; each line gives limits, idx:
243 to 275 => 511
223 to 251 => 511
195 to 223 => 453.2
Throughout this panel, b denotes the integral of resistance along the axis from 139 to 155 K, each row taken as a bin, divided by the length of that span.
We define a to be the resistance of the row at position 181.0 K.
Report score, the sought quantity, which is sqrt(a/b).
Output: 1.0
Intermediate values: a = 448.7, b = 466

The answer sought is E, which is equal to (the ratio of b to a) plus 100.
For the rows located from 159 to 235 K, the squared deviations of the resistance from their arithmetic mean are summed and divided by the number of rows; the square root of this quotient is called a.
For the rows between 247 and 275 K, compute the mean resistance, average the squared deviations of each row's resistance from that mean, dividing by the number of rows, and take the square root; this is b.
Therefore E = 100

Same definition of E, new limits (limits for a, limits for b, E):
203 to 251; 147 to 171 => 100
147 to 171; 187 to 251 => 119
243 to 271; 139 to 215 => 116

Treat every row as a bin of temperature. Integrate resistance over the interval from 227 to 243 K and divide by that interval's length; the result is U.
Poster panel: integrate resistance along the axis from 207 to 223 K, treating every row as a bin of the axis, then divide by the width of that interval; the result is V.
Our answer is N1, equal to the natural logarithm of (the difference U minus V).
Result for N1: 5.1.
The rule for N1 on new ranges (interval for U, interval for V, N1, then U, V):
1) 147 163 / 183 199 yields 4.6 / 471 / 367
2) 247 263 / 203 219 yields 5.5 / 500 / 256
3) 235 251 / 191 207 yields 5.6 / 503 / 232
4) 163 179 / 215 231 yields 1.6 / 454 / 449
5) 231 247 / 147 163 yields 3.4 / 500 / 471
